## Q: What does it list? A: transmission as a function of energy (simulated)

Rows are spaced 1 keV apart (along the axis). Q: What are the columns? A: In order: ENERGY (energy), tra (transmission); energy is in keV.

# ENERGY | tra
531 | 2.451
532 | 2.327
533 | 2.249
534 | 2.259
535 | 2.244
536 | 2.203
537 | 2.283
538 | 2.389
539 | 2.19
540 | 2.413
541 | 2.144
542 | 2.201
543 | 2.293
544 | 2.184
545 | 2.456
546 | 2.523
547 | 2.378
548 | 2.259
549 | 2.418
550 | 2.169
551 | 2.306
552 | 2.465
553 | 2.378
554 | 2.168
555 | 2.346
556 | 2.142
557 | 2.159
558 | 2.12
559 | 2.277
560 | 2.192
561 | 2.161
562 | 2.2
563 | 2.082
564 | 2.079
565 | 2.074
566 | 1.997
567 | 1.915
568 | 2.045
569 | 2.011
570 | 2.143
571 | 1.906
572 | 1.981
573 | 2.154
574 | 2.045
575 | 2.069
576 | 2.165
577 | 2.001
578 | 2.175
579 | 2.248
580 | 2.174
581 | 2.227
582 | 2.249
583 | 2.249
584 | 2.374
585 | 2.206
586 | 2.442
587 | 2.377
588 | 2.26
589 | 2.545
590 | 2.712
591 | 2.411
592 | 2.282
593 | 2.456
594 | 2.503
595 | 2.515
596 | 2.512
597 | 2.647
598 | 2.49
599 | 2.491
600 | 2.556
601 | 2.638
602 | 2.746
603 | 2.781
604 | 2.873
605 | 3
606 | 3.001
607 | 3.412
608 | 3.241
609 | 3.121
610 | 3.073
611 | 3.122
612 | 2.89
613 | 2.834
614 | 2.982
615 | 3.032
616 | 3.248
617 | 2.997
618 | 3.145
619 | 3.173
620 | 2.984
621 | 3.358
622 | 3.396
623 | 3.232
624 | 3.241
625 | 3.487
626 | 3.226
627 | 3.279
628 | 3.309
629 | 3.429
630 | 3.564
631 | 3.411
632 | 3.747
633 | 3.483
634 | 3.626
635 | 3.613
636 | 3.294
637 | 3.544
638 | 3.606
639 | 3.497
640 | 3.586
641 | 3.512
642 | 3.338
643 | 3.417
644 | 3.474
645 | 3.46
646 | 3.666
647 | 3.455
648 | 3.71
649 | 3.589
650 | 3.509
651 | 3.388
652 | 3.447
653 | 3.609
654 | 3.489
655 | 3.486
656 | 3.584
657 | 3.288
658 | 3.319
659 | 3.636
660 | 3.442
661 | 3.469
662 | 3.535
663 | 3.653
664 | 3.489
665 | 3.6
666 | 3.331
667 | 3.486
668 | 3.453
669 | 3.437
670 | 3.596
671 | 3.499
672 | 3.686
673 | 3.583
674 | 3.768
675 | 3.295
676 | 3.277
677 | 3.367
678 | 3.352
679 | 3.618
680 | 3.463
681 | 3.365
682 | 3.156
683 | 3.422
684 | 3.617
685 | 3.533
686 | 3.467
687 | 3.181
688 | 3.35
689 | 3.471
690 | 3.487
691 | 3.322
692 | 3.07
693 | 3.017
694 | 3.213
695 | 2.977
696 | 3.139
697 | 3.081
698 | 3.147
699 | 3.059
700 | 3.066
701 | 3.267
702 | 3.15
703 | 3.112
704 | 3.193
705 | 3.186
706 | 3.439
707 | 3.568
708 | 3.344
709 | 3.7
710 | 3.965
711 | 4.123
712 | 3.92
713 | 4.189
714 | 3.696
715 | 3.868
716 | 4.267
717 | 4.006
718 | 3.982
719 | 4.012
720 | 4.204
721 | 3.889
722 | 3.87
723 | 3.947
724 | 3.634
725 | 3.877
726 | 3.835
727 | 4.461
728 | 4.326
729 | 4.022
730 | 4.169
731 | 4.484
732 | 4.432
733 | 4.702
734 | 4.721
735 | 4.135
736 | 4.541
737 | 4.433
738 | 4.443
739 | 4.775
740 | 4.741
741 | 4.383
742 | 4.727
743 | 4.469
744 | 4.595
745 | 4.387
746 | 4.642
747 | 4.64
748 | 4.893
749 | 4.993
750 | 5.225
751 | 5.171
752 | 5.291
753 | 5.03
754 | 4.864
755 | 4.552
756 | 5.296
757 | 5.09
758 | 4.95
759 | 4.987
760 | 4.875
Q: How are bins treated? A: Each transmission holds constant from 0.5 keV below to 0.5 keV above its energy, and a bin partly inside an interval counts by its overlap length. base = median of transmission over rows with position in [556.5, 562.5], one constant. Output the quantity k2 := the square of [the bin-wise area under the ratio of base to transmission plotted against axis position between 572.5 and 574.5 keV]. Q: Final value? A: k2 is 4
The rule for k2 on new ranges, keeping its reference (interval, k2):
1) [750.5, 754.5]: 3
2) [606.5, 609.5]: 4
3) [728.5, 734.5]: 9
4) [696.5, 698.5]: 2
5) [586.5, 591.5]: 20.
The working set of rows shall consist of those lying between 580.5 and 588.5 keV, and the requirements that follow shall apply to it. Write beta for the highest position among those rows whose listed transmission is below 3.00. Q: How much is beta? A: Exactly 588 keV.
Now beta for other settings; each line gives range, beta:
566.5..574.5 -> 574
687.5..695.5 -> 695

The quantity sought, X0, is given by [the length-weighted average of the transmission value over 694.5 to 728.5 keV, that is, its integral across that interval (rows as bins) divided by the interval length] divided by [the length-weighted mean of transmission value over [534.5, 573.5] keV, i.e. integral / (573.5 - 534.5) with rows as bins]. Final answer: 1.7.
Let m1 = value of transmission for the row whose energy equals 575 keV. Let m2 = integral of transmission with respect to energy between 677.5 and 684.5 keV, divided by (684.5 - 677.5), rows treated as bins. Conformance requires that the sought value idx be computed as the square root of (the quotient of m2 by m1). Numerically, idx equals 1.3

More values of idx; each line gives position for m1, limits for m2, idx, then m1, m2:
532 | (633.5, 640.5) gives 1.2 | 2.327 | 3.5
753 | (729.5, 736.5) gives 0.9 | 5.03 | 4.5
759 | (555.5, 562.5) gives 0.7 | 4.987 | 2.2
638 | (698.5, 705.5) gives 0.9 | 3.606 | 3.1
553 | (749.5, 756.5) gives 1.5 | 2.378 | 5.1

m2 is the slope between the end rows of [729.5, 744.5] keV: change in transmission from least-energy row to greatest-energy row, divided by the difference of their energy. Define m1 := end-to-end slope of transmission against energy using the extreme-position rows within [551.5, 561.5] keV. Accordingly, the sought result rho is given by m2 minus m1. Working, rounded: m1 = -0.034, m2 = 0.03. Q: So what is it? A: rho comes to 0.06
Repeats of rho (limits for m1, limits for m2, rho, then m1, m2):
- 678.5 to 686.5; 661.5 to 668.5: 0.01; -0.022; -0.01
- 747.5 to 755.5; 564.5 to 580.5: 0.06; -0.049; 0.01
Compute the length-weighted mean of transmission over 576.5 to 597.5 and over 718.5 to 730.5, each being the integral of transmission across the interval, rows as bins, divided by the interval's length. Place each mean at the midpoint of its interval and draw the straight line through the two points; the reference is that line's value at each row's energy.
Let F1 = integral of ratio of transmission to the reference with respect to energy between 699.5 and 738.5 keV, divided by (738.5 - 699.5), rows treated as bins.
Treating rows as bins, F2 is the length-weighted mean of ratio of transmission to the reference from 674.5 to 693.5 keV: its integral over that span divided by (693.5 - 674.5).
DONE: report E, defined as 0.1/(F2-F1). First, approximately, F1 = 0.99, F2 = 0.95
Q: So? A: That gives -2.5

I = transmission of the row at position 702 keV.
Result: 3.15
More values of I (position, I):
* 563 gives 2.082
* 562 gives 2.2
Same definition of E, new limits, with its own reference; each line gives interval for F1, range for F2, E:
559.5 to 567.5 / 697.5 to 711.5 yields -0.9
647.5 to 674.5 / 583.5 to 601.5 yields -1.5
